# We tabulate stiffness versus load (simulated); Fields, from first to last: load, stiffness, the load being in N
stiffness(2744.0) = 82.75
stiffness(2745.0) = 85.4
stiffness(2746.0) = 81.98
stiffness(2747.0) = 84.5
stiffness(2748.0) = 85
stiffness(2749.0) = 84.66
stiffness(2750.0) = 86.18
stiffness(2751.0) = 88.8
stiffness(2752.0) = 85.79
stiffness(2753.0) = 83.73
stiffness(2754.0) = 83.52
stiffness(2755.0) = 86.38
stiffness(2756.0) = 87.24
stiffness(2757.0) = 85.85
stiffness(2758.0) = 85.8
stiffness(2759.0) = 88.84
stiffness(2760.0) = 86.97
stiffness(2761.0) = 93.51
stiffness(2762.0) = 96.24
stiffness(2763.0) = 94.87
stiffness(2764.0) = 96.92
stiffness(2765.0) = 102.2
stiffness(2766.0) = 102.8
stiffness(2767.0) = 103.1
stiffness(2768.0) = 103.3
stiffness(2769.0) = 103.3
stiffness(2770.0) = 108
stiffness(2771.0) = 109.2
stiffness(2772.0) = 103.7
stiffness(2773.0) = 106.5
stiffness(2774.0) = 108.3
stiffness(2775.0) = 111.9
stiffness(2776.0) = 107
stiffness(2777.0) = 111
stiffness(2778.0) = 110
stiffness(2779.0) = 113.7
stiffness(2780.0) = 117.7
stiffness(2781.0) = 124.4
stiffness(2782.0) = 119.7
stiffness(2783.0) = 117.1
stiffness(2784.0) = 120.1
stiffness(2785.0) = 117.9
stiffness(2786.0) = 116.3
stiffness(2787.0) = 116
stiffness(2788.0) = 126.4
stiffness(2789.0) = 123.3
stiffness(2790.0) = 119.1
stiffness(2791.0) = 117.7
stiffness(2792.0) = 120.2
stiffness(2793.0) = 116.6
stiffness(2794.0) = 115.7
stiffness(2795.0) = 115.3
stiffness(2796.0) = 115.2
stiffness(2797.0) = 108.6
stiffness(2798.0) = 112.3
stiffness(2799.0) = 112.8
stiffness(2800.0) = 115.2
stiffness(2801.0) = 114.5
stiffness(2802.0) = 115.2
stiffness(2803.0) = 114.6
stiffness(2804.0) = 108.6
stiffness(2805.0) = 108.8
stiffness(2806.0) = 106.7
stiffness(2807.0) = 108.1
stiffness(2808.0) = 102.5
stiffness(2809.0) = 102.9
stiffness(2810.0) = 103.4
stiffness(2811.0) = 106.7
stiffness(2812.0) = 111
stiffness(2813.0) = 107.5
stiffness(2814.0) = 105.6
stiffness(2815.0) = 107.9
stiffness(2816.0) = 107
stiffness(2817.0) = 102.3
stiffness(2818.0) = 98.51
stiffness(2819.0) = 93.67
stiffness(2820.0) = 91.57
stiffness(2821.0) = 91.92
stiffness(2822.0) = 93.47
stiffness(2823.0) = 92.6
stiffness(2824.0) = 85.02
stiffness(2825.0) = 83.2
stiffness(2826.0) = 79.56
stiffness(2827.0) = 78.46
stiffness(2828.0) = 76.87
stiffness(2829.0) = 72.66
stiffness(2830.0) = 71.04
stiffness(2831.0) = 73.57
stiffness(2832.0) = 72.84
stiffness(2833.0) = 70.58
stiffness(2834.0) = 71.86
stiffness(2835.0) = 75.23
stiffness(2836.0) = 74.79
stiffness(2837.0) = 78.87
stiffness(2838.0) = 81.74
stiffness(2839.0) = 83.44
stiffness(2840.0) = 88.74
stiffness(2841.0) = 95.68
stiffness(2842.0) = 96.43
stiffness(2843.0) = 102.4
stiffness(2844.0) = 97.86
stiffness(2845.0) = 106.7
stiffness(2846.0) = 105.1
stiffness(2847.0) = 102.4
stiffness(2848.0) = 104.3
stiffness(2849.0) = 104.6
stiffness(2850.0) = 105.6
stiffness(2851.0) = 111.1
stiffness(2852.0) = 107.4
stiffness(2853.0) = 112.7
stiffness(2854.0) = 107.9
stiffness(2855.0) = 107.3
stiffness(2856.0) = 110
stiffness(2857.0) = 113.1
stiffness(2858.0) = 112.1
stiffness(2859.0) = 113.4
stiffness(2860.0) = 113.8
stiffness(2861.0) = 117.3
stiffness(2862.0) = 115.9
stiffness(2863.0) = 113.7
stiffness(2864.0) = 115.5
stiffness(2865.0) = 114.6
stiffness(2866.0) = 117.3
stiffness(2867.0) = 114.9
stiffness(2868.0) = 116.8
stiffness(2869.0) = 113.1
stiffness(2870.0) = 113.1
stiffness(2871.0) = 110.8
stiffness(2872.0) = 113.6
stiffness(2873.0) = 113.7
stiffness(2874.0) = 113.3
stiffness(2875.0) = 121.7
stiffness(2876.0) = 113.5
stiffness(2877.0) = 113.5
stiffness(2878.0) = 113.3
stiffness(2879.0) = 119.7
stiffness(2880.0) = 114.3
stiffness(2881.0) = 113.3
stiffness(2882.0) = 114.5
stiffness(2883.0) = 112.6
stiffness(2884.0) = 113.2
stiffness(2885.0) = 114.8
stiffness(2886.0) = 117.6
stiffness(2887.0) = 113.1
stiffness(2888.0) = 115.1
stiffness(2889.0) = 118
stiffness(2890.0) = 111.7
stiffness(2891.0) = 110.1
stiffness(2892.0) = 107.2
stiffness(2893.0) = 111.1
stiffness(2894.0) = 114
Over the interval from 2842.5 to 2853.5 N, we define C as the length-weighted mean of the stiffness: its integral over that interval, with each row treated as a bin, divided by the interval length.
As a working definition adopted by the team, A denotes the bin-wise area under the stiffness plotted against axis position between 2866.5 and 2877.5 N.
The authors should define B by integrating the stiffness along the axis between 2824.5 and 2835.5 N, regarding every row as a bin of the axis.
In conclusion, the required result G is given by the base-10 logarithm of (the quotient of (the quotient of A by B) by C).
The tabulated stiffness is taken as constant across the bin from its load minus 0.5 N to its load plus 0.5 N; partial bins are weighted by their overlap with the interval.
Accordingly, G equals -1.84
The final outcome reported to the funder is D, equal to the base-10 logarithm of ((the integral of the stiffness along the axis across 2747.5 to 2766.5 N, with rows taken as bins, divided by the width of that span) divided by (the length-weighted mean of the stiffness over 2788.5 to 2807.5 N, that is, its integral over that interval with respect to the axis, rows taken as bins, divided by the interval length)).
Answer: -0.10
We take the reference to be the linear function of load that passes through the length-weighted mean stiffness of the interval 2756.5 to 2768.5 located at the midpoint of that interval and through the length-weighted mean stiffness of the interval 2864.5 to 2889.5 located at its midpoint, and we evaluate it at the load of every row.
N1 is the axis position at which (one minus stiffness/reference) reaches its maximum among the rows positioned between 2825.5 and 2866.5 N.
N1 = 2833.0 N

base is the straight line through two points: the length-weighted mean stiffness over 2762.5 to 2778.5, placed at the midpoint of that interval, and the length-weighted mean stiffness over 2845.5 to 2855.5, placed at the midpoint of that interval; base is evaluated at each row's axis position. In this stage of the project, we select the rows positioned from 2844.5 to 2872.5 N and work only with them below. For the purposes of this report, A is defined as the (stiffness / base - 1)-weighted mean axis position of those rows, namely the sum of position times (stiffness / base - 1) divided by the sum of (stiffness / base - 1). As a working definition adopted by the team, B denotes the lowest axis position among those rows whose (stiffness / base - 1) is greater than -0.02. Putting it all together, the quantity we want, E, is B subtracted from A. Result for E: 19.6 N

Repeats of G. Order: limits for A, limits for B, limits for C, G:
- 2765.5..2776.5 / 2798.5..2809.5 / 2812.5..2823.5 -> -2.01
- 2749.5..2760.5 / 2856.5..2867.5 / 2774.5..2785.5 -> -2.19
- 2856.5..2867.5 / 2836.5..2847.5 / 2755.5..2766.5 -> -1.88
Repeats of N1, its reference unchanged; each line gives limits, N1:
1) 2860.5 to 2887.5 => 2887.0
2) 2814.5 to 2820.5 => 2820.0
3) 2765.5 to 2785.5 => 2772.0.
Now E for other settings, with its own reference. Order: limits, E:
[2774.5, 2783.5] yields 5.1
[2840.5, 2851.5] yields -2.0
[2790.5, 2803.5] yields 5.5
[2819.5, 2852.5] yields -13.3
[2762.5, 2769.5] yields -2.3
